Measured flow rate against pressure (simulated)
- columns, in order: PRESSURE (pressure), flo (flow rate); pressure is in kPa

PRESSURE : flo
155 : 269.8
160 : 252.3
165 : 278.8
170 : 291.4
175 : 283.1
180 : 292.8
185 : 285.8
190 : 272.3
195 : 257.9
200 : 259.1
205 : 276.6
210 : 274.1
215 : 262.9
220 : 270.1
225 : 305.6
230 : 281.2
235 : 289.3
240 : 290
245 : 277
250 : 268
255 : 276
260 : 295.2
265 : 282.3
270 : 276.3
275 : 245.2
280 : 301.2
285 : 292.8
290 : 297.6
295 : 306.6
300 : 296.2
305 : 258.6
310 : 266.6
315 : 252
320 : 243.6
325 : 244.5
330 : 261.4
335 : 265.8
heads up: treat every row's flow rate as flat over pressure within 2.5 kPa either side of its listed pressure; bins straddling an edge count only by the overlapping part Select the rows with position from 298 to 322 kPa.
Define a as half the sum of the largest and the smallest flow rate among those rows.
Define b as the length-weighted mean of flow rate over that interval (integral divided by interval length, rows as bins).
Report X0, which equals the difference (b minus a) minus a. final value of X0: -277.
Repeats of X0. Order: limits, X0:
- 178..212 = -277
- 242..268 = -283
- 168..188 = -288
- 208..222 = -268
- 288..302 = -302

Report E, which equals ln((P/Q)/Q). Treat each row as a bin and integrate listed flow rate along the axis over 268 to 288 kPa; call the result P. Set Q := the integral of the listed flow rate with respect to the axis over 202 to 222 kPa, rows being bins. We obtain -8.56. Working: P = 5588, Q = 5413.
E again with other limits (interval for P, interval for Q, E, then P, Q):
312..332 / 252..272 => -8.76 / 5010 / 5645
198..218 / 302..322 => -8.50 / 5369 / 5130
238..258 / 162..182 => -8.68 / 5558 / 5710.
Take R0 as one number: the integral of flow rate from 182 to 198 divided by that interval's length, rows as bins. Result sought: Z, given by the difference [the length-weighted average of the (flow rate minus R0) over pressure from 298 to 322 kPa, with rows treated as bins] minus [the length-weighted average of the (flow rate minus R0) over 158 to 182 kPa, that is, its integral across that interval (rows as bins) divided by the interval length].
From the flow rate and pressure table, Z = -17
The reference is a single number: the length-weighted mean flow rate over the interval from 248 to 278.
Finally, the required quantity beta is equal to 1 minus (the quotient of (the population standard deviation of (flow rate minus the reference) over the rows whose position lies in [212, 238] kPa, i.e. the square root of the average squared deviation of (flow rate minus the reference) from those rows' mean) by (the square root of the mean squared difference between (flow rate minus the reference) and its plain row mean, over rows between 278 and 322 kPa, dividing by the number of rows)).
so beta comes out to 0.3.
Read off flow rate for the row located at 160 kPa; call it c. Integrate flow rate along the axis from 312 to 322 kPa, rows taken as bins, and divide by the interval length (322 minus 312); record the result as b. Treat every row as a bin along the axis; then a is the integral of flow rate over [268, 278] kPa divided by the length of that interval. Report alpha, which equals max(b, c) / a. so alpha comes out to 0.963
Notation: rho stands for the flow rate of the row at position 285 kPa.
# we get 292.8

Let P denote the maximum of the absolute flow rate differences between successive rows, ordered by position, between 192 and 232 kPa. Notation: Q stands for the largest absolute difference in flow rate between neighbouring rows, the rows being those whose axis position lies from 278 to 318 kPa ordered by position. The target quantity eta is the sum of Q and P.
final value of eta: 73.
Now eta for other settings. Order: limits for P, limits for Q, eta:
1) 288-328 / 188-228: 73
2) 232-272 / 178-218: 37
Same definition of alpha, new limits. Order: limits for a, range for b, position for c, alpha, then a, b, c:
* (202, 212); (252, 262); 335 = 1.035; 275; 284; 265.8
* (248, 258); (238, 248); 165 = 1.033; 273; 282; 278.8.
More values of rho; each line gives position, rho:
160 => 252.3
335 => 265.8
